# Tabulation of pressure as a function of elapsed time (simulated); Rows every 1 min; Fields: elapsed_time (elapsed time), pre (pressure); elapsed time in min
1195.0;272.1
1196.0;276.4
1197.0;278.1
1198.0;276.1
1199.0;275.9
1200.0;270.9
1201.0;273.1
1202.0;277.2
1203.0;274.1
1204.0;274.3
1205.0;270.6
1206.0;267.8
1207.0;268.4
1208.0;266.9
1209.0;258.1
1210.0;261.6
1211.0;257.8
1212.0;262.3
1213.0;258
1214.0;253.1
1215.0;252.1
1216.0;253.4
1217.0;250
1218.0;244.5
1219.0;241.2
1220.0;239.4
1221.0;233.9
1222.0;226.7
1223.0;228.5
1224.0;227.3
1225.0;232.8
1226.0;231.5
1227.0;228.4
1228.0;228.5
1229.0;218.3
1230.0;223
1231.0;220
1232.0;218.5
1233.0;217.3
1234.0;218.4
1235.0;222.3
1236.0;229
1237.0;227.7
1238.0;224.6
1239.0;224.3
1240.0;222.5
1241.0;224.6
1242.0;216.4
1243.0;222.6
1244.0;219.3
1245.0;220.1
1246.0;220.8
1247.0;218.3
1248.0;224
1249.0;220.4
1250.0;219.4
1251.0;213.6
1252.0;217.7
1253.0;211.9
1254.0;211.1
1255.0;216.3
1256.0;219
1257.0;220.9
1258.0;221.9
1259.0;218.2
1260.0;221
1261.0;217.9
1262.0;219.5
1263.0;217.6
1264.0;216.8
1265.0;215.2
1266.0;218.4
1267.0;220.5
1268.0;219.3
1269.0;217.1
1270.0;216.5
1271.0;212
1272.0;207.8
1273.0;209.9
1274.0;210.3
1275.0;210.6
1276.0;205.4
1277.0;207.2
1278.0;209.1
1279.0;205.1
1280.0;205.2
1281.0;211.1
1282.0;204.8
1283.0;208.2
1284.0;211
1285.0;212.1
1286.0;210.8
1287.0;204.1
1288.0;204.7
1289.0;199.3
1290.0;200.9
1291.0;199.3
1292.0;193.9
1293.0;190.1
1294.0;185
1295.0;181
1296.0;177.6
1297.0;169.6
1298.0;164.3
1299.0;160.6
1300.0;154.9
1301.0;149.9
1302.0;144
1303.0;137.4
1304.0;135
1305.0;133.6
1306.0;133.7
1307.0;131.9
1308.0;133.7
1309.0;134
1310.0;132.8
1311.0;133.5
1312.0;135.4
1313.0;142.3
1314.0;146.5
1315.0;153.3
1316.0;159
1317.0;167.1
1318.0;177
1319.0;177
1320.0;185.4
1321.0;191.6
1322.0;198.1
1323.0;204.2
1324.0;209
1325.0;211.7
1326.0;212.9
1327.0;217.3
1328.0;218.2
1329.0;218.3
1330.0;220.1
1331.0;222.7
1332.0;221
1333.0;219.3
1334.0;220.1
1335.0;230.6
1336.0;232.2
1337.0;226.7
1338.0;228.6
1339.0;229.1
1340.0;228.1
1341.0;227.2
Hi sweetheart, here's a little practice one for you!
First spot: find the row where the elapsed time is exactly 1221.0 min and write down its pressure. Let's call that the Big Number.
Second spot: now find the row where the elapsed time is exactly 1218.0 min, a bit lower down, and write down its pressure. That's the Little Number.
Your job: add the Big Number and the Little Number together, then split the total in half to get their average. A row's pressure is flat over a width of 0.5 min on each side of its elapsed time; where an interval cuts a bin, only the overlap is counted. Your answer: 239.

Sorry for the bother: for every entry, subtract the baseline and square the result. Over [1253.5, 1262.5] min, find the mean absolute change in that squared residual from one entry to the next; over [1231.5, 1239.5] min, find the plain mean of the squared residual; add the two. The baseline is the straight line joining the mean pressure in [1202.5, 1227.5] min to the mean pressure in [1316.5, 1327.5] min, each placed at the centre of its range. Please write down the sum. 386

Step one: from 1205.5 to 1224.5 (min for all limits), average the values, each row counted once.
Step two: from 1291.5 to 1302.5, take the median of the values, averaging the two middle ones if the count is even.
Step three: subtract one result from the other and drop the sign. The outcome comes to 80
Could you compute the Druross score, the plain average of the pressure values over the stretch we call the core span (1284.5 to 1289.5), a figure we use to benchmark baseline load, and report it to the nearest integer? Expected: 206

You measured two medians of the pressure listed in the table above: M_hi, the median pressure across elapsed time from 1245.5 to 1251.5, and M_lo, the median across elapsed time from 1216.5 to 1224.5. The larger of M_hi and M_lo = 237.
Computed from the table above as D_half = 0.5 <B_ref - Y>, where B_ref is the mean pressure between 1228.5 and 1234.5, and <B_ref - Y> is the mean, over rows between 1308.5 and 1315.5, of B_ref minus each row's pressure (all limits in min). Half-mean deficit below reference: 39.8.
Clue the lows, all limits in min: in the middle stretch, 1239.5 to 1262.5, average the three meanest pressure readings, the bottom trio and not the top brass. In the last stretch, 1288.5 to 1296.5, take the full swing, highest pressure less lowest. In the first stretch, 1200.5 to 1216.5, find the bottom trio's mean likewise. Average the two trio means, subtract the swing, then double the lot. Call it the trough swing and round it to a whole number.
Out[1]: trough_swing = 418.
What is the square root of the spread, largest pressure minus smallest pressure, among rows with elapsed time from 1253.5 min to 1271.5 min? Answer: 3.3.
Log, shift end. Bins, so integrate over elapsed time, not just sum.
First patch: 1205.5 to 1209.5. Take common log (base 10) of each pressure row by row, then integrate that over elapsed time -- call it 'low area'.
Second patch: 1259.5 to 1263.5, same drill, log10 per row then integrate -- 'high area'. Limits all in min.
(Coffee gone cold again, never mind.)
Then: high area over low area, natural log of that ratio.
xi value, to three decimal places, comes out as -0.035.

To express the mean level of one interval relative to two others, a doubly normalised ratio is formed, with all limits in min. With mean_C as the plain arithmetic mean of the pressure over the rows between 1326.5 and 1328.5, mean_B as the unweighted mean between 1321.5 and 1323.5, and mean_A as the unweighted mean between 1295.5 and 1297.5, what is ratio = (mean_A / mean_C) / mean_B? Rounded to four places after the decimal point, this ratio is 0.0040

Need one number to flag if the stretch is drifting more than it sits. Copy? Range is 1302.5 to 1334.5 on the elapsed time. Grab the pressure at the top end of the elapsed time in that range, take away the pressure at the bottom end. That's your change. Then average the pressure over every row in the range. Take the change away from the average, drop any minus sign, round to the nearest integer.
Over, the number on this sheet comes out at 93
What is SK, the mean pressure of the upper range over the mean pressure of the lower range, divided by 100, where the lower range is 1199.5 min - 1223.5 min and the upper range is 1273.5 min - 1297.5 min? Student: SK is 0.0078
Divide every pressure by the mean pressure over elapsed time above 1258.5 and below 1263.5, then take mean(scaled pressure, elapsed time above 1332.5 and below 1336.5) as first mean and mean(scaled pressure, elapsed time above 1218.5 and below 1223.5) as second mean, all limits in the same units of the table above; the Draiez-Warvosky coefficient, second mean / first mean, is 1.04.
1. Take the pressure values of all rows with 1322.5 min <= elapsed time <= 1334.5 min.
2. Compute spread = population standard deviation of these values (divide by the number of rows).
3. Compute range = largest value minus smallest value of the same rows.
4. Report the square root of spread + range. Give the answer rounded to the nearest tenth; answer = 4.9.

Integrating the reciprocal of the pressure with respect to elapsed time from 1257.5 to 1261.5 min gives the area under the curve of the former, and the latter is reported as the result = 0.018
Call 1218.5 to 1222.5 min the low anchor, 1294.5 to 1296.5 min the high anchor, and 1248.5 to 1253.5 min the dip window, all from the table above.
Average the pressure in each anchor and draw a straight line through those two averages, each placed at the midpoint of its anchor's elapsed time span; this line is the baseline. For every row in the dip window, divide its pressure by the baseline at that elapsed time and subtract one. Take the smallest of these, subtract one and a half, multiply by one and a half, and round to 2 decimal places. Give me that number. -2.24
